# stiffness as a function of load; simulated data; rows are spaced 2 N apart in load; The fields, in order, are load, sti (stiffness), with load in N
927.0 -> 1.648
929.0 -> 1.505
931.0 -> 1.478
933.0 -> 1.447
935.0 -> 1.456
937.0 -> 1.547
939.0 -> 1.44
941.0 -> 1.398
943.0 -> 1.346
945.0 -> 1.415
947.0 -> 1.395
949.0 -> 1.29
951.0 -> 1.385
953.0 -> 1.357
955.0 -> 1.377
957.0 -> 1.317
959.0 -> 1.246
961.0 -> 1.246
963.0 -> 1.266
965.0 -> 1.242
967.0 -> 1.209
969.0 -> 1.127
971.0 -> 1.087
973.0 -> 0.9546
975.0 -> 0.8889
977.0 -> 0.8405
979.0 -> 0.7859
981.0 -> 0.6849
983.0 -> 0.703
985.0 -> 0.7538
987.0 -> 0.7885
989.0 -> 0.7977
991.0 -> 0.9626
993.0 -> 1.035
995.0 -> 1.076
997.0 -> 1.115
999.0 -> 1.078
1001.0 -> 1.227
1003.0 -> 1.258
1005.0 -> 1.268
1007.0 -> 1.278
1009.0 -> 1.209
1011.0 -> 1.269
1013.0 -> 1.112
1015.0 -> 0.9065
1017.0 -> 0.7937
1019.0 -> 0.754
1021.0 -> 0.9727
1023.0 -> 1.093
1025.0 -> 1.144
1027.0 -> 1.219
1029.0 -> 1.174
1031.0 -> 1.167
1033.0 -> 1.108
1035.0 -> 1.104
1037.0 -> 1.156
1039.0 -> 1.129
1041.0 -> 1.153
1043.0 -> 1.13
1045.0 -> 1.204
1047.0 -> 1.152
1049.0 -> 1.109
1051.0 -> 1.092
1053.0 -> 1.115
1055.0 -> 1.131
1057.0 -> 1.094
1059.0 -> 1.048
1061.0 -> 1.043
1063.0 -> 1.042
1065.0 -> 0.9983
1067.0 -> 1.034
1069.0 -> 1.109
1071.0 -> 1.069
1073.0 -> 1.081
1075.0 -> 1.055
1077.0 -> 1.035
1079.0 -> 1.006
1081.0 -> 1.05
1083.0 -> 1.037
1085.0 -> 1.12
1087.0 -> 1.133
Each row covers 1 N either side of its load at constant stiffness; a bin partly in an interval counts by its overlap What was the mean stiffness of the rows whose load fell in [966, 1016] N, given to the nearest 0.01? 1.02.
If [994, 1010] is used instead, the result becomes 1.19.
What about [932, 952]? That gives 1.41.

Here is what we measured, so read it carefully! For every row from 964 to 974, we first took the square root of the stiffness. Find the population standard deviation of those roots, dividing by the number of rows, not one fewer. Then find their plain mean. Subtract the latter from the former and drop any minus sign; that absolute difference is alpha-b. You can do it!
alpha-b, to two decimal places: 1.01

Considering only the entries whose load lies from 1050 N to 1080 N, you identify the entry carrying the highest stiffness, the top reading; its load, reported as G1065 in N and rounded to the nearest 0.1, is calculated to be 1055.0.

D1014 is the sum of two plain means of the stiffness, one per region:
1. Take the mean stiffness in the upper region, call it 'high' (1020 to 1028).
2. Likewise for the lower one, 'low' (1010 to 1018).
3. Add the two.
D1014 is 2.13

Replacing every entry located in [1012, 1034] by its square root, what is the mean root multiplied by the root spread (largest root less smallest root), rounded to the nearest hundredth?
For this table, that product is 0.24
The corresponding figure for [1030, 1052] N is 0.06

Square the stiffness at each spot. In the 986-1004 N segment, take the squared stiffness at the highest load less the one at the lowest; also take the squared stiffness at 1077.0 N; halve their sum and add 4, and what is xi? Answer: 5.0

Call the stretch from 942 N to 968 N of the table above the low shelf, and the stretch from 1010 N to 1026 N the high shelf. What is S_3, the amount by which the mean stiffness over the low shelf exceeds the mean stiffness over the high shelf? 0.31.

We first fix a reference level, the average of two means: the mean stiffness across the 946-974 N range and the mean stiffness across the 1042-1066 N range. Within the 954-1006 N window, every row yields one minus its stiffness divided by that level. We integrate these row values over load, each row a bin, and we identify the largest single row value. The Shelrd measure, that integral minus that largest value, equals 5.0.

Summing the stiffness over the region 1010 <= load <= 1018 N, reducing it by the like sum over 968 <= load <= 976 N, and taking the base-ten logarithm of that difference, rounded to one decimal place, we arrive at -1.6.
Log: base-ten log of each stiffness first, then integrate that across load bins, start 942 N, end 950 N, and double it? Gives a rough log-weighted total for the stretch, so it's 2.1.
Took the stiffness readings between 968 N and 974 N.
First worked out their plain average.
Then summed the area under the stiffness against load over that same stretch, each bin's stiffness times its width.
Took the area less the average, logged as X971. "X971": 5.3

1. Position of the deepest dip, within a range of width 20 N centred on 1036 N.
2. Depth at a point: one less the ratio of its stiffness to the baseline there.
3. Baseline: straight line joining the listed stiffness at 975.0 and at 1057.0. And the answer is 1035.0 N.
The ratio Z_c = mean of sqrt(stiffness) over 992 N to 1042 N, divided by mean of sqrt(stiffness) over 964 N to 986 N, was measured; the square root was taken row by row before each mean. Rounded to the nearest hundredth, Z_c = 1.09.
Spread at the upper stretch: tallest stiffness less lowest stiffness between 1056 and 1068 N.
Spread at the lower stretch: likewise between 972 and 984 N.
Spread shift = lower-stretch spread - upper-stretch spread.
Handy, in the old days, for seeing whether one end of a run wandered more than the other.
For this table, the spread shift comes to 0.17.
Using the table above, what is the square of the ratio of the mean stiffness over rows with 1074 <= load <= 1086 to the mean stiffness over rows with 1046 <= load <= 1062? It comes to 0.92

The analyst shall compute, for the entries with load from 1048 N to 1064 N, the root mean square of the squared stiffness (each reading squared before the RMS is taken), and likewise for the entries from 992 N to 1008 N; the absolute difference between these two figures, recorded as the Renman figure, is 0.21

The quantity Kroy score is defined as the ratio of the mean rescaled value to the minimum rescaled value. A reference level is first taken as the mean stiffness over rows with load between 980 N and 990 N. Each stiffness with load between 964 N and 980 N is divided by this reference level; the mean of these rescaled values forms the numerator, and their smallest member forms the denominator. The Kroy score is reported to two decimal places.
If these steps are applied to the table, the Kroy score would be 1.29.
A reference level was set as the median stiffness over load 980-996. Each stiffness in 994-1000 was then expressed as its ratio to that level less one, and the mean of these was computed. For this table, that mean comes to 0.37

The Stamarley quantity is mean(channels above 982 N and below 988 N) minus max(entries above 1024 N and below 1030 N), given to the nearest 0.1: -0.5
